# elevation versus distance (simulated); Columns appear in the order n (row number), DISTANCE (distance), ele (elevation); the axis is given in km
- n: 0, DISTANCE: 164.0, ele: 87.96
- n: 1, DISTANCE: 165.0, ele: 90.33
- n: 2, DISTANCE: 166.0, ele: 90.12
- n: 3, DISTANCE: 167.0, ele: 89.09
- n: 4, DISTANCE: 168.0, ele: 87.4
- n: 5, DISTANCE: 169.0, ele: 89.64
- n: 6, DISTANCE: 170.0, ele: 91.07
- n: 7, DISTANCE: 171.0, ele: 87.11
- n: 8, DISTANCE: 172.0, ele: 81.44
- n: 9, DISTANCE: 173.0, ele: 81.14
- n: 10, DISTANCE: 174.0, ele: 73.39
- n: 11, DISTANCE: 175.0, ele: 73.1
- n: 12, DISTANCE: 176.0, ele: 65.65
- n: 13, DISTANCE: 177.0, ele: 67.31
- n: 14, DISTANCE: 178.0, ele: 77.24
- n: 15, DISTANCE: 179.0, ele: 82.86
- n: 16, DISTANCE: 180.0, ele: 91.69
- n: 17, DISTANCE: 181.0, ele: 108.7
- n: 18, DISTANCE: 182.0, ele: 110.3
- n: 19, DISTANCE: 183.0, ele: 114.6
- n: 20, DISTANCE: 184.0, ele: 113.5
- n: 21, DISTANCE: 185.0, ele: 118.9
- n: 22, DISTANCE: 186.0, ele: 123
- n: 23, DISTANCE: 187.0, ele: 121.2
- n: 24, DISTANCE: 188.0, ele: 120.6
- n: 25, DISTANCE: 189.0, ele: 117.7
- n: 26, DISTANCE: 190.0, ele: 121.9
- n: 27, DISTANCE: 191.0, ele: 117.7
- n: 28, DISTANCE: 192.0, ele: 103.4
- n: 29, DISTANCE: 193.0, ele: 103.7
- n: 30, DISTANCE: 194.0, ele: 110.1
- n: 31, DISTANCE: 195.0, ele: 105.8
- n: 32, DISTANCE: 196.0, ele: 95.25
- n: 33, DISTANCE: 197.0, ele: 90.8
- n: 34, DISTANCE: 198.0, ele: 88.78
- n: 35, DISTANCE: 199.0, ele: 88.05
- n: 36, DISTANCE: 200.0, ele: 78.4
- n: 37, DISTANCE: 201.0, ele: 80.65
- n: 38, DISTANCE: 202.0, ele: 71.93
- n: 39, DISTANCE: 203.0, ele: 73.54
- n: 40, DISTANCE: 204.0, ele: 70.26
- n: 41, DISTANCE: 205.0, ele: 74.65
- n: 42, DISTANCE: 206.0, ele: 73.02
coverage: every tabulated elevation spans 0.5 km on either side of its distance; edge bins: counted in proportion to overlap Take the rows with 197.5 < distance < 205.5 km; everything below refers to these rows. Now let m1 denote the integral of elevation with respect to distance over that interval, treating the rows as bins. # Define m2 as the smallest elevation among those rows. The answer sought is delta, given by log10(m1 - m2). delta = 2.75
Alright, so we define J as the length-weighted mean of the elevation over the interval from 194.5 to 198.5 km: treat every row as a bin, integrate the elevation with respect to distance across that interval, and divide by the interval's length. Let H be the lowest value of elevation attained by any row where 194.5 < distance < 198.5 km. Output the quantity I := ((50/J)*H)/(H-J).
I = -7.3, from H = 88.78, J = 95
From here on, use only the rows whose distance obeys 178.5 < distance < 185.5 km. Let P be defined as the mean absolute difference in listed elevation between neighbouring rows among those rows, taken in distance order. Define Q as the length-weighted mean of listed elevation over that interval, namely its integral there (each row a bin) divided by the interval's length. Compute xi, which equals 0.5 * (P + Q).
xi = 56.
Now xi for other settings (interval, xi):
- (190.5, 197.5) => 55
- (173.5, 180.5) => 41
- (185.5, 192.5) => 61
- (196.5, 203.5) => 43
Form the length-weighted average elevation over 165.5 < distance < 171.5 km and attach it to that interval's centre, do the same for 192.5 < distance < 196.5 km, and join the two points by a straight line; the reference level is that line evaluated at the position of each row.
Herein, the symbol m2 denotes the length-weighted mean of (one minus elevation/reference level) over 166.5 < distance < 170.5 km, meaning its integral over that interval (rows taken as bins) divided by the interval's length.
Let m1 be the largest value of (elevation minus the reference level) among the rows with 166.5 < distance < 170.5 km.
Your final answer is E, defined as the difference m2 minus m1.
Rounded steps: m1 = 1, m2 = 0.00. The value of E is -1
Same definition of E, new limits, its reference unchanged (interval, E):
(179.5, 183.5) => -17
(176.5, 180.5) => 4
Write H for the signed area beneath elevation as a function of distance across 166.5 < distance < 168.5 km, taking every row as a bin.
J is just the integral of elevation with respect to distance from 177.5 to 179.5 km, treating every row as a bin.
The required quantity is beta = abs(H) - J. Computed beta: 16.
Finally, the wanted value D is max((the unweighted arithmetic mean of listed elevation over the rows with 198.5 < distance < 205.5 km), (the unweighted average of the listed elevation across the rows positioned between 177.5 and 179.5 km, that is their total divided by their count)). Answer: 80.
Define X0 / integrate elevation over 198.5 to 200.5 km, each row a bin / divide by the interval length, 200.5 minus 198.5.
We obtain 83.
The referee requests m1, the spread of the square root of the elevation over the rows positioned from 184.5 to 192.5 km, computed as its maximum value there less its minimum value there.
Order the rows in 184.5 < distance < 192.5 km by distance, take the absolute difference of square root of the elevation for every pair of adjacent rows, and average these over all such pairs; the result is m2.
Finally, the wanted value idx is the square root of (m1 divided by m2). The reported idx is 2.1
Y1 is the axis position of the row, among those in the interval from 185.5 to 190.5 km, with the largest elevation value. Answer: 186.0 km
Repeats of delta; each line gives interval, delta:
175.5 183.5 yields 2.81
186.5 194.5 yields 2.91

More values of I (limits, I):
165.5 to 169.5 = -29.5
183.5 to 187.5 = -8.4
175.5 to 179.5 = -5.9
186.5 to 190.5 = -18.5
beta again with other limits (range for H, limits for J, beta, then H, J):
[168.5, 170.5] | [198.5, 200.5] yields 14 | 181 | 166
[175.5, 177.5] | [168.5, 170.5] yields -48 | 133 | 181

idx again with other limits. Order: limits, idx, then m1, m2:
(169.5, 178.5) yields 2.3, 1.44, 0.266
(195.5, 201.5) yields 2.1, 0.91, 0.206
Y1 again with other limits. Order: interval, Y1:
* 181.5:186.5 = 186.0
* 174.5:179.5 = 179.0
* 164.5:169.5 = 165.0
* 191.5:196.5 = 194.0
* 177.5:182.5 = 182.0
